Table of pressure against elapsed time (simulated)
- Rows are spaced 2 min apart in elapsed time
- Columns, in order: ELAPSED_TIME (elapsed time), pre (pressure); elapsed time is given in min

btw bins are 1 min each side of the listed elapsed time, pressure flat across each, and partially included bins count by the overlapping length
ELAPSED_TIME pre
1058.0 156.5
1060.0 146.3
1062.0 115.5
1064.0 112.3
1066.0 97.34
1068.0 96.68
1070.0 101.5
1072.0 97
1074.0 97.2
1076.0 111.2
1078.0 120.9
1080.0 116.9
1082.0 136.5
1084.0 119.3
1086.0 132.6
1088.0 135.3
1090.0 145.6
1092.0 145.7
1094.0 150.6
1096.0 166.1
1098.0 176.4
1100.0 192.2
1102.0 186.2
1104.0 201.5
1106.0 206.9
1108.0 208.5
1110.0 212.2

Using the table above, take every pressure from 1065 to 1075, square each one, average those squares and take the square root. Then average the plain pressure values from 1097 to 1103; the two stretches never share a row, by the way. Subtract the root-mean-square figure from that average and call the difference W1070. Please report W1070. 87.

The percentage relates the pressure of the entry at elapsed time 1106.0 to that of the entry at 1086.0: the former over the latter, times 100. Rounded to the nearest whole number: 156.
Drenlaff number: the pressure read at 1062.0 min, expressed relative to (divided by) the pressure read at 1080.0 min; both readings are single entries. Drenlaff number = 0.99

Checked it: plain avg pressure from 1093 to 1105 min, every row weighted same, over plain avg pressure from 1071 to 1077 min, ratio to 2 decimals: 1.76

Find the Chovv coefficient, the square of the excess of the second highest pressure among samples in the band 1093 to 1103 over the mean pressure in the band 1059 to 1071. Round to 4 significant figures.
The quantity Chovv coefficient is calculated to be 5565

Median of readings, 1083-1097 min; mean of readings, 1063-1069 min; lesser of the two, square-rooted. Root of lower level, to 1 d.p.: 10.1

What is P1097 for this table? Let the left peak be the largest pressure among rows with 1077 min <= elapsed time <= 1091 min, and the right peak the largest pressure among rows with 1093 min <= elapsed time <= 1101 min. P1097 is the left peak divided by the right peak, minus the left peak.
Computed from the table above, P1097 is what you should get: -145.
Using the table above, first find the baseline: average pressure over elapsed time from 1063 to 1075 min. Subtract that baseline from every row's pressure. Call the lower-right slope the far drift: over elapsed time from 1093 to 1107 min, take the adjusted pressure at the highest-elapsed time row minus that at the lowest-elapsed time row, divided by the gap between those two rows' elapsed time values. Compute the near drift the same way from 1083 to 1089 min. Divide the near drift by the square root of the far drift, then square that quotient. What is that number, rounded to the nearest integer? 3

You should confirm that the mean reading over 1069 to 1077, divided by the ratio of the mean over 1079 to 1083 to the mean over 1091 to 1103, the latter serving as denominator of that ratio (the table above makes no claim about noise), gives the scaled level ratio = 136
